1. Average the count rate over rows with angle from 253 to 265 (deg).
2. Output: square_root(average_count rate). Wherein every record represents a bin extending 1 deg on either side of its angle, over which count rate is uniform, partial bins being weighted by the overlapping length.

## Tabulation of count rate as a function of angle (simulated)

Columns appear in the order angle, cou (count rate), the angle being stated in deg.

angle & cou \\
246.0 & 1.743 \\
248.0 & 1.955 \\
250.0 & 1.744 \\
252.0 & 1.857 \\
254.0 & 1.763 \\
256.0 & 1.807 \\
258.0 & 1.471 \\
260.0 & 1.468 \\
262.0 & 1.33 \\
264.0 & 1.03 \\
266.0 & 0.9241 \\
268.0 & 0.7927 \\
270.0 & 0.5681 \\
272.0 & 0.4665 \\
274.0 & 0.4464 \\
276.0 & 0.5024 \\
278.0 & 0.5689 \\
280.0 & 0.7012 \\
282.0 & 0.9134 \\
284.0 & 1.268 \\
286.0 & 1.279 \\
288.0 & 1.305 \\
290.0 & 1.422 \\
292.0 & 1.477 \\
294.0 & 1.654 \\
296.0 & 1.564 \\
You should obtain 1.2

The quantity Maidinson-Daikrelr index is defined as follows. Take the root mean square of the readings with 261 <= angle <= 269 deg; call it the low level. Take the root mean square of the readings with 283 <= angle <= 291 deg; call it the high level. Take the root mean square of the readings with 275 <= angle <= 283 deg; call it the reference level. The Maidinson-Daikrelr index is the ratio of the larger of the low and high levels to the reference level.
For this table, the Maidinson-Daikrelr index 1.9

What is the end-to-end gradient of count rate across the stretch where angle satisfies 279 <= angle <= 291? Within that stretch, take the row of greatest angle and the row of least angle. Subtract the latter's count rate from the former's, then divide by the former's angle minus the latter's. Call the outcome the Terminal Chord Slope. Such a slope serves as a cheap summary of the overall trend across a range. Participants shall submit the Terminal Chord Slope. 0.07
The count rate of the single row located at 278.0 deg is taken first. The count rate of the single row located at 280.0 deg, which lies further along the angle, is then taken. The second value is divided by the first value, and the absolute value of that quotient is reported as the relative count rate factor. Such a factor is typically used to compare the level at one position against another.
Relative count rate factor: 1.23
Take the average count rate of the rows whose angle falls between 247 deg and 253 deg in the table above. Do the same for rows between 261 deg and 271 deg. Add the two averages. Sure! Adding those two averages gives 2.8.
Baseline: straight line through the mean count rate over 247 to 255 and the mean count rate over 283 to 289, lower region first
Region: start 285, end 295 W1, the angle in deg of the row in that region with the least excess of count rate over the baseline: 286.0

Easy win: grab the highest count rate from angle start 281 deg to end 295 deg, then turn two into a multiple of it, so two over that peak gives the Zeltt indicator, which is 1.21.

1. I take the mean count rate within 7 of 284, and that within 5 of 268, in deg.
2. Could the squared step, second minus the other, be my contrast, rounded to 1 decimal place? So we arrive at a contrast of 0.1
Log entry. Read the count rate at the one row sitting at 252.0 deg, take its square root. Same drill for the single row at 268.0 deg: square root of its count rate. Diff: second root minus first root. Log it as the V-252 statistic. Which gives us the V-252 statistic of -0.47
